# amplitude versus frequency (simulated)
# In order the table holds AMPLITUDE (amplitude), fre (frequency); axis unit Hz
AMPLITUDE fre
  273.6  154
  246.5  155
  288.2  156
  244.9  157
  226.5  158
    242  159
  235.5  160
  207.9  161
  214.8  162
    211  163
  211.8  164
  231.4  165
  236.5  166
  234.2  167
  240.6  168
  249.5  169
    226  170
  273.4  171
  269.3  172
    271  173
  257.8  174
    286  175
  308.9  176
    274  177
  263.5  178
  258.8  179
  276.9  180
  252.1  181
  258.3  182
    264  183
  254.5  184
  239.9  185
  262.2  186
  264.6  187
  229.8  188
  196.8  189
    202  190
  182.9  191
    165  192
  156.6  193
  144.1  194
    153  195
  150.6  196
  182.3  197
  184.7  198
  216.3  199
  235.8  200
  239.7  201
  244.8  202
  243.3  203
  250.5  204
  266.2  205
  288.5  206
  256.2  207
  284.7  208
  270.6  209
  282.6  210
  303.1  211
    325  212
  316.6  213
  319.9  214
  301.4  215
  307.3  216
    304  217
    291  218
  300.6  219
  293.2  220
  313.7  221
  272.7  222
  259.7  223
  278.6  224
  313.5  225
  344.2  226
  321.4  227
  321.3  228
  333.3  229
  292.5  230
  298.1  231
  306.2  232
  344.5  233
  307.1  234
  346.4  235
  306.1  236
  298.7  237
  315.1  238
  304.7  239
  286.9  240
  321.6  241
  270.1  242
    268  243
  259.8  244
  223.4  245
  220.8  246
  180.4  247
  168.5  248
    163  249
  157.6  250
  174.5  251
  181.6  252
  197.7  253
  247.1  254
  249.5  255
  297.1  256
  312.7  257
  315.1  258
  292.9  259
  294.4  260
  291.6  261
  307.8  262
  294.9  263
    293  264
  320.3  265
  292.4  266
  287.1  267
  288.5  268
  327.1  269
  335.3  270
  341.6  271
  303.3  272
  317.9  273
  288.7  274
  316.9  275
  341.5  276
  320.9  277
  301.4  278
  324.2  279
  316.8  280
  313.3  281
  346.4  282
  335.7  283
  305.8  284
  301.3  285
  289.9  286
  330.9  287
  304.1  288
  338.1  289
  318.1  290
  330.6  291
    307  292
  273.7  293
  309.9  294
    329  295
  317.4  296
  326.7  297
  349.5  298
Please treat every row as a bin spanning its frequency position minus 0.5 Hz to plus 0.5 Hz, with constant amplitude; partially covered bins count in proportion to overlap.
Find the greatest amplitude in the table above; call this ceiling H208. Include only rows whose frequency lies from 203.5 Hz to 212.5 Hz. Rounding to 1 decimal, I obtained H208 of 325.0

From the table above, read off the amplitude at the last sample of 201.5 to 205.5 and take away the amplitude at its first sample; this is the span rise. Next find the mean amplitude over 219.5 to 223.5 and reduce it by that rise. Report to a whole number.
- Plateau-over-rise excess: 263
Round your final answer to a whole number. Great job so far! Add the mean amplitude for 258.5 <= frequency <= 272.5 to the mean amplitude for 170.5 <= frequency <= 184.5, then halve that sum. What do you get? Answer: 287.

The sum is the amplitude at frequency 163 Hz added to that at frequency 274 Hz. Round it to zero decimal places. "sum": 500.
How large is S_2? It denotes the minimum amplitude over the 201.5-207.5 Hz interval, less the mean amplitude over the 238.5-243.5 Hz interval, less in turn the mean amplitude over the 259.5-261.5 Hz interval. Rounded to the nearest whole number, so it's -340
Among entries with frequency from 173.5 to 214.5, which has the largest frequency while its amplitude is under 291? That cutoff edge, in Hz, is 210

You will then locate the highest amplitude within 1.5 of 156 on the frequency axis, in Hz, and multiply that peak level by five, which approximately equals 1441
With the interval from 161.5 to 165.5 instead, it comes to 1157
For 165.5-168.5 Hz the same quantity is 1203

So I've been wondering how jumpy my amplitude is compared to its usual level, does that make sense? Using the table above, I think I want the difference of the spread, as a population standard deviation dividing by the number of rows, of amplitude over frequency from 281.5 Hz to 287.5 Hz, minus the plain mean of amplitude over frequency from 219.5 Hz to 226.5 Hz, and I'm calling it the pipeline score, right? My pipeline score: -276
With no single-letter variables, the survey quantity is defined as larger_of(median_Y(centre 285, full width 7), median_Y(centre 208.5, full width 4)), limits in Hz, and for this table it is 306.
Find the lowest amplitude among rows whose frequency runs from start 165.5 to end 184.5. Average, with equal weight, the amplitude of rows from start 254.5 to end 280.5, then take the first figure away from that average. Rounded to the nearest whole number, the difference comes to 81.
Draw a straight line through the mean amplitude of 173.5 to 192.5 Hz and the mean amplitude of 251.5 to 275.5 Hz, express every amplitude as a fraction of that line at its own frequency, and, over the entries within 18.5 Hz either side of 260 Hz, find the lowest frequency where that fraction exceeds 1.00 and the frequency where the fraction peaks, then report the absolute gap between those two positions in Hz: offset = 15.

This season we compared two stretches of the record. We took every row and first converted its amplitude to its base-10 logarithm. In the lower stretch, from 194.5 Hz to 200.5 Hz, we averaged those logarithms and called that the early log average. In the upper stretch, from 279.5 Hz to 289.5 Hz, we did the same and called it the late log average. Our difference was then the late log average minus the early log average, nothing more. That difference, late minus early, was 0.24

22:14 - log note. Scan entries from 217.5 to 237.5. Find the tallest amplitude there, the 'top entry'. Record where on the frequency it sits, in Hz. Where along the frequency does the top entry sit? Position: 235 Hz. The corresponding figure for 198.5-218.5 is 212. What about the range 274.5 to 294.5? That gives 282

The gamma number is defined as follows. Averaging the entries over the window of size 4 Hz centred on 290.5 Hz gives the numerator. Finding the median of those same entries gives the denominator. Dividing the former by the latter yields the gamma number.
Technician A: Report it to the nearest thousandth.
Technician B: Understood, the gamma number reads 0.997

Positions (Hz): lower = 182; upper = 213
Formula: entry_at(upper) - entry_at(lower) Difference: 58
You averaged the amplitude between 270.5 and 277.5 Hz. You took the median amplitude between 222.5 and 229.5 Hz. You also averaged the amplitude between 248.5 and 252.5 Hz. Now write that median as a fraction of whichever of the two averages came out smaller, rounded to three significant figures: 1.90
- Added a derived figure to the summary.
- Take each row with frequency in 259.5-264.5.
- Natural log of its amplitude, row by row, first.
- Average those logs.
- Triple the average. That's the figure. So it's 17.1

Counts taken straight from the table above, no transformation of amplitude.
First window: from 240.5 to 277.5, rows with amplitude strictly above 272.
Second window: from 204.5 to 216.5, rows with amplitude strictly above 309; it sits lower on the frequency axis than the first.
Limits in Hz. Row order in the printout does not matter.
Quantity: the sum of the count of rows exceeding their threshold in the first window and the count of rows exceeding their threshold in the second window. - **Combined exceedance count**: 26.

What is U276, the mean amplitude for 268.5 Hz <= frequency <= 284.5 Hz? 321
